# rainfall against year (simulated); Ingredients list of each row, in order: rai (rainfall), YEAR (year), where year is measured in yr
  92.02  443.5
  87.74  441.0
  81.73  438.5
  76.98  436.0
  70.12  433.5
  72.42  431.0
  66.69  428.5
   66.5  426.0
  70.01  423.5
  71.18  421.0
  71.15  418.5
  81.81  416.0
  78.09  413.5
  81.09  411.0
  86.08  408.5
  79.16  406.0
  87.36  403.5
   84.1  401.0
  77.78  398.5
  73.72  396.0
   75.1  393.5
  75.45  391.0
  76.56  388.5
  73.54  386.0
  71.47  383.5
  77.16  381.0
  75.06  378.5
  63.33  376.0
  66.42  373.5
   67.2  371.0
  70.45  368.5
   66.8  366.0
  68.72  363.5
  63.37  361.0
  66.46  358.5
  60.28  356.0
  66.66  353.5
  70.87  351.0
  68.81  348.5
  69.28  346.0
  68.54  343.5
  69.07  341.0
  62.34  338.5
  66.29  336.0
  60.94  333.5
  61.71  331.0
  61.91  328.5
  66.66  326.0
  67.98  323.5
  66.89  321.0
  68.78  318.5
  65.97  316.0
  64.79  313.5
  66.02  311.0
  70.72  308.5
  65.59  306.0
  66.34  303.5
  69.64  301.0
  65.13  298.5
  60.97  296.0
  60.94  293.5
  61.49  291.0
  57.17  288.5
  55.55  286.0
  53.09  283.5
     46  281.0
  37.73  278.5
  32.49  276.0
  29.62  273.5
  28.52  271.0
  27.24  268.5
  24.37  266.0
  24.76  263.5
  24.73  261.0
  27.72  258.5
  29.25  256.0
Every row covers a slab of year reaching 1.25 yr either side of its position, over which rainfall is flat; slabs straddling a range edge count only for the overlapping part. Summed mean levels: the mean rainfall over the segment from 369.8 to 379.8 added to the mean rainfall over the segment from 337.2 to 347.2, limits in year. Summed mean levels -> 135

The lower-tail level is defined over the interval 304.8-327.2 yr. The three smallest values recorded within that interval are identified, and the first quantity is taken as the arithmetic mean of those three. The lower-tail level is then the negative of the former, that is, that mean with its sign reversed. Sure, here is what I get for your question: -65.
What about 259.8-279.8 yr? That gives -25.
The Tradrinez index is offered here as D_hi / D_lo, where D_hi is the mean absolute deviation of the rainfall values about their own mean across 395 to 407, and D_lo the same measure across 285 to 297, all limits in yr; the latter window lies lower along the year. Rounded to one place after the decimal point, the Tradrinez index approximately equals 1.9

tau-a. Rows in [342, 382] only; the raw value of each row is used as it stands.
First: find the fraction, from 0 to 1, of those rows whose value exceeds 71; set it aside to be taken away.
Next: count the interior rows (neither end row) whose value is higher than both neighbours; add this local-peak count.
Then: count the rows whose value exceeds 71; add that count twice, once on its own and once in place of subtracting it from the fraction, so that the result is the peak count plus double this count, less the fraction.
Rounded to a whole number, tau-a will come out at 9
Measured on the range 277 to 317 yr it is 3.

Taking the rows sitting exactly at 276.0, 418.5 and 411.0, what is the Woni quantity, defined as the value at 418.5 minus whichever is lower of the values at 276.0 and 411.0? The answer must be 39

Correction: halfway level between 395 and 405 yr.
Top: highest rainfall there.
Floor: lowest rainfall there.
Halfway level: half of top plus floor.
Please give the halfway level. 80.5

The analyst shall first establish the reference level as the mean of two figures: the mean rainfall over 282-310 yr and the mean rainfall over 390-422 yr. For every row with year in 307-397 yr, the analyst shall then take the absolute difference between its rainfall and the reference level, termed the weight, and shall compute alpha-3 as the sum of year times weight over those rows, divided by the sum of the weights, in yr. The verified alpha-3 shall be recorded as 352.1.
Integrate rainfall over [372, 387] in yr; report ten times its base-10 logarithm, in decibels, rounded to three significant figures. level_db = 30.3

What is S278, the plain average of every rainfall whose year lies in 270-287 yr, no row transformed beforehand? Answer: 40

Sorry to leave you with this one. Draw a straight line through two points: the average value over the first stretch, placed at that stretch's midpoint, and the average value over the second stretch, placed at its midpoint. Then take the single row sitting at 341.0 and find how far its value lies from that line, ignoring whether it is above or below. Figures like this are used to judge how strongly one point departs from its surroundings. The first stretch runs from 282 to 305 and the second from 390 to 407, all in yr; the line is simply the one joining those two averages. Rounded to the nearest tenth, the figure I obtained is 0.1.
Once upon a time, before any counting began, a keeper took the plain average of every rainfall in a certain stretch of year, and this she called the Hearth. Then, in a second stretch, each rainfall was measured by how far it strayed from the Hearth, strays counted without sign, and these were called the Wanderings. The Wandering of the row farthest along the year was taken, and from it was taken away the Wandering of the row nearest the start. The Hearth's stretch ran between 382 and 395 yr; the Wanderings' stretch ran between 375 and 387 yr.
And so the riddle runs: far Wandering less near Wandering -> -10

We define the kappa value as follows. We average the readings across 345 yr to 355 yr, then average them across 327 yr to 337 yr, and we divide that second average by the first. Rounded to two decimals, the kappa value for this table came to 0.91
